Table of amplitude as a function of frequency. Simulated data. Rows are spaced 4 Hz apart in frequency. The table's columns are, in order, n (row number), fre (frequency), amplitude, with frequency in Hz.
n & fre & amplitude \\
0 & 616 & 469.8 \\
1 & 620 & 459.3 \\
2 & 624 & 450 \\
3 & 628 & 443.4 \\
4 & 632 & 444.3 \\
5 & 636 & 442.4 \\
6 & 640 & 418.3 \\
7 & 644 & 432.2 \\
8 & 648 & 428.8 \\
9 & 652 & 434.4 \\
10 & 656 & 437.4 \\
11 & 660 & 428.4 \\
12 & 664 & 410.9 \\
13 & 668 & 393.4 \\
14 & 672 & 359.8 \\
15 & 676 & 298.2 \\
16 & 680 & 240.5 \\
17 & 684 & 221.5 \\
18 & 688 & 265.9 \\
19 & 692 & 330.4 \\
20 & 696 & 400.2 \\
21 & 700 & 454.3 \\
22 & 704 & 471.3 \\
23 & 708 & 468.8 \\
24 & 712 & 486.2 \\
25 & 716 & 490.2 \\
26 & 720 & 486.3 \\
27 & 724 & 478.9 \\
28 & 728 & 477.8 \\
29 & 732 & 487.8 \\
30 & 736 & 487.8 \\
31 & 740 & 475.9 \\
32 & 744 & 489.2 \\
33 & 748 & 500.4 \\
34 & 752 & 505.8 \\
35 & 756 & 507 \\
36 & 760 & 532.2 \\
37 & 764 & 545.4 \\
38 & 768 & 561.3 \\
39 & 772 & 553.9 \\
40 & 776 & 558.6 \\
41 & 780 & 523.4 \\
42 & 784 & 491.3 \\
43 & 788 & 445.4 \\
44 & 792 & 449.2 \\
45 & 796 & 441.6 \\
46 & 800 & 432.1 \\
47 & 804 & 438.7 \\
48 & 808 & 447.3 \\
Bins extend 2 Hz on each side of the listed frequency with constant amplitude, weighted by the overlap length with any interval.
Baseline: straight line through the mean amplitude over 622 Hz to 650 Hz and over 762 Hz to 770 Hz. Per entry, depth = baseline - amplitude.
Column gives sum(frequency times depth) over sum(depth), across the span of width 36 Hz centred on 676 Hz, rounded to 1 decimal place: 680.6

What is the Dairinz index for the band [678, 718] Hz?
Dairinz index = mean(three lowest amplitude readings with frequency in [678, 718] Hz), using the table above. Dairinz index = 243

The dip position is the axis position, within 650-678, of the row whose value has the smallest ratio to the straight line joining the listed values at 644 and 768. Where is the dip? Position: 676 Hz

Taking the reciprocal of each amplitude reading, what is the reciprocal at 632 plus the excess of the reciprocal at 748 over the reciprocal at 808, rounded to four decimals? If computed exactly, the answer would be 0.0020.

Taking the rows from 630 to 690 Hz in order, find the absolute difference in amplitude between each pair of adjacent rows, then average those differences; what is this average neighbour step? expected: 22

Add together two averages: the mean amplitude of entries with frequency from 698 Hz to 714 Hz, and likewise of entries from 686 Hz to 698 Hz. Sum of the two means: 802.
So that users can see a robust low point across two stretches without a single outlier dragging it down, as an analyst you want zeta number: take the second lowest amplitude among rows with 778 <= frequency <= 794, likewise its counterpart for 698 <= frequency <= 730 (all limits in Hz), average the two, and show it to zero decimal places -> 459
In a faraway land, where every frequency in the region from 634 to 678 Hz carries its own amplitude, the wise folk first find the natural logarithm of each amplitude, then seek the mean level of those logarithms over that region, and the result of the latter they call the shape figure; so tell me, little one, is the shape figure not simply 6.00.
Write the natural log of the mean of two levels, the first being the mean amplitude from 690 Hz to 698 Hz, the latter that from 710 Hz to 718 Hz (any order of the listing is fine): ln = 6.06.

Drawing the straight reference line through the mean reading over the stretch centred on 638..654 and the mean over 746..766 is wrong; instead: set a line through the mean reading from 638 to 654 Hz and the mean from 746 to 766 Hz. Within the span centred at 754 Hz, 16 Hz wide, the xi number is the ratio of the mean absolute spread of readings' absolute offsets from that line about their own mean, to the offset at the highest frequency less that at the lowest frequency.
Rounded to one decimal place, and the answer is -1.6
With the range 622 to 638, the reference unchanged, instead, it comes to -0.3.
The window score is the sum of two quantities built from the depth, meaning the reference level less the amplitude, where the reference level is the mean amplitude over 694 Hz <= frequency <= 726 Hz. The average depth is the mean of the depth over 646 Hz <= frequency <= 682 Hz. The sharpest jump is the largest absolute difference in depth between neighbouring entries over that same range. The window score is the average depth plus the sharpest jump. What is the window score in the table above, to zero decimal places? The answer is 147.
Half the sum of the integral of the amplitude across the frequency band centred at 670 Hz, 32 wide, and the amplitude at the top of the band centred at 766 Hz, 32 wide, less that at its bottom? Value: 5589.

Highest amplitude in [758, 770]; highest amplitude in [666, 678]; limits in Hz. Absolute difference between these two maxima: 168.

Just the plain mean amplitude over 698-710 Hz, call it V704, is 465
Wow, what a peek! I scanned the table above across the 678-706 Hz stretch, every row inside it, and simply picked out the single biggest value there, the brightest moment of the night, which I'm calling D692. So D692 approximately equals 471.3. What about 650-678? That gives 437.4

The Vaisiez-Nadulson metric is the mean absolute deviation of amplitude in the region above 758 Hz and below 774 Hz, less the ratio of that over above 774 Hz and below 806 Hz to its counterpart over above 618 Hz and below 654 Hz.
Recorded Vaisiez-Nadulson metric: 5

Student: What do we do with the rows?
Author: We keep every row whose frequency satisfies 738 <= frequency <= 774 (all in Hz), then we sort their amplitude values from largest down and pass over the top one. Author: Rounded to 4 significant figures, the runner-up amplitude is 553.9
